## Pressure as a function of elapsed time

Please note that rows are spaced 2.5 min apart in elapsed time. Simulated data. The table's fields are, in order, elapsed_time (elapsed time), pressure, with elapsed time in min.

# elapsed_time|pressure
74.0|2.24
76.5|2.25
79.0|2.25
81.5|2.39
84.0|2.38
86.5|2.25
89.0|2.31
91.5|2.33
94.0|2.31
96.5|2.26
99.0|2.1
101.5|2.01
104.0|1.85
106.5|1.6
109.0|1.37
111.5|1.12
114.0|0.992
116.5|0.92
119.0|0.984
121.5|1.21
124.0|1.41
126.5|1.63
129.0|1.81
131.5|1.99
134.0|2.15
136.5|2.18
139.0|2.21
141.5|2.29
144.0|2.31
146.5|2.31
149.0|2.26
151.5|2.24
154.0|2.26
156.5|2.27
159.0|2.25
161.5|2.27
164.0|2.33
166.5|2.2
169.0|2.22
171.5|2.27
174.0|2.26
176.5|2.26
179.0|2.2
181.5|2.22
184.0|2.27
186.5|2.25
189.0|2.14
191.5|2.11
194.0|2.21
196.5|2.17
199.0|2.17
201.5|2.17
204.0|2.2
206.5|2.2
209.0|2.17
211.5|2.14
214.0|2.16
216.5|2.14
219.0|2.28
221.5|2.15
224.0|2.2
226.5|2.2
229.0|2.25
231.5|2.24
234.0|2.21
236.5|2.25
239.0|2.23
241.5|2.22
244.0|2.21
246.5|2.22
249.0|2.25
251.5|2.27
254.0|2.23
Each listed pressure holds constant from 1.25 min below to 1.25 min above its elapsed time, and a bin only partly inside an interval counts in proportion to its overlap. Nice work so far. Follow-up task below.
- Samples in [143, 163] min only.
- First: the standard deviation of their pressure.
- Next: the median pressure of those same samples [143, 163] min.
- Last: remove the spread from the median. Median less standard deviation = 2.24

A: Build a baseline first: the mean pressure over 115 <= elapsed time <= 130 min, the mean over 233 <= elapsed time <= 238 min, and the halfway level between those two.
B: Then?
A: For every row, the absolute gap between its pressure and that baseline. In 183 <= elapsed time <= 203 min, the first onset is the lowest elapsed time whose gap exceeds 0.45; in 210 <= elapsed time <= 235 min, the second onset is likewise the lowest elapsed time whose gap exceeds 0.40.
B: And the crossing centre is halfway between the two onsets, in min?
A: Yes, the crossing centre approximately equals 201.5 min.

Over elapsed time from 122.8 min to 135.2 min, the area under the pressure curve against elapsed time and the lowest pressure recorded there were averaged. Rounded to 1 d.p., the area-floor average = 11.9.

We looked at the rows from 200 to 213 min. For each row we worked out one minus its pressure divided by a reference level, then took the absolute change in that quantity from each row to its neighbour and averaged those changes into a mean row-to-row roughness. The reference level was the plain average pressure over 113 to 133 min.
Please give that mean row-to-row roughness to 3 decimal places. 0.016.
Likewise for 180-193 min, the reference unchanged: 0.038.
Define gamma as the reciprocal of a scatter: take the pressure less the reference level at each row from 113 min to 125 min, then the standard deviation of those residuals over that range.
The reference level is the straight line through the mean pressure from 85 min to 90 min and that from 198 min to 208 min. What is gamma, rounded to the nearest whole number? 5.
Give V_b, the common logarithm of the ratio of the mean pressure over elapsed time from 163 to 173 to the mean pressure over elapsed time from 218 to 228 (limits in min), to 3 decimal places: 0.009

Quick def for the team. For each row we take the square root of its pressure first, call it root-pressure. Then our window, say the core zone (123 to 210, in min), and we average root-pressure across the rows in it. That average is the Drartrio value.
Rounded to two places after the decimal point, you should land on 1.47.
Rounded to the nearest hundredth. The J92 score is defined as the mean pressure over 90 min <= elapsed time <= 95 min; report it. 2.32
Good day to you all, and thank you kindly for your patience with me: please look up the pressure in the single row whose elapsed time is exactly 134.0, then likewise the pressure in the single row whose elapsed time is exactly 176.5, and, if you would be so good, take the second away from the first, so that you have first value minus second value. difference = -0.11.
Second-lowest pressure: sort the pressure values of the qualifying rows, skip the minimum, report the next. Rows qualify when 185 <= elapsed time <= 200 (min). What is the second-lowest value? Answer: 2.14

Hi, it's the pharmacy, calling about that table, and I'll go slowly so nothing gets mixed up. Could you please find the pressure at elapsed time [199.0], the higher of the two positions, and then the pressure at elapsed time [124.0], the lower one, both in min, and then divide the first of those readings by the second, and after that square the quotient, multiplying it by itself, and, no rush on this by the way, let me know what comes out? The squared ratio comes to 2.4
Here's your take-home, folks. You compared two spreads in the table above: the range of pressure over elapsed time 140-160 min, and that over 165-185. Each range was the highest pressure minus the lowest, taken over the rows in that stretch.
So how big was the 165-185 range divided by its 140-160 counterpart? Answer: 1.00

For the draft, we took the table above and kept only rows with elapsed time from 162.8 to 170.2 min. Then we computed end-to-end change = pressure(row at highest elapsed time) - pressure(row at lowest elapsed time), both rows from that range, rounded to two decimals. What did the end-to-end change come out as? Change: -0.11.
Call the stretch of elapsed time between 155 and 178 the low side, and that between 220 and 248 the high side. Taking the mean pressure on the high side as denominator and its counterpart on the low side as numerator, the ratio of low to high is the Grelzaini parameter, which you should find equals 1.02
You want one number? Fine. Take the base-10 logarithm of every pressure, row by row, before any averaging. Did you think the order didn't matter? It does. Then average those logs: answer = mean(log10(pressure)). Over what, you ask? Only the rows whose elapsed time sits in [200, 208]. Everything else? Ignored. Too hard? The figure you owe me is 0.340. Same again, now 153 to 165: 0.357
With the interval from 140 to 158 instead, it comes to 0.357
